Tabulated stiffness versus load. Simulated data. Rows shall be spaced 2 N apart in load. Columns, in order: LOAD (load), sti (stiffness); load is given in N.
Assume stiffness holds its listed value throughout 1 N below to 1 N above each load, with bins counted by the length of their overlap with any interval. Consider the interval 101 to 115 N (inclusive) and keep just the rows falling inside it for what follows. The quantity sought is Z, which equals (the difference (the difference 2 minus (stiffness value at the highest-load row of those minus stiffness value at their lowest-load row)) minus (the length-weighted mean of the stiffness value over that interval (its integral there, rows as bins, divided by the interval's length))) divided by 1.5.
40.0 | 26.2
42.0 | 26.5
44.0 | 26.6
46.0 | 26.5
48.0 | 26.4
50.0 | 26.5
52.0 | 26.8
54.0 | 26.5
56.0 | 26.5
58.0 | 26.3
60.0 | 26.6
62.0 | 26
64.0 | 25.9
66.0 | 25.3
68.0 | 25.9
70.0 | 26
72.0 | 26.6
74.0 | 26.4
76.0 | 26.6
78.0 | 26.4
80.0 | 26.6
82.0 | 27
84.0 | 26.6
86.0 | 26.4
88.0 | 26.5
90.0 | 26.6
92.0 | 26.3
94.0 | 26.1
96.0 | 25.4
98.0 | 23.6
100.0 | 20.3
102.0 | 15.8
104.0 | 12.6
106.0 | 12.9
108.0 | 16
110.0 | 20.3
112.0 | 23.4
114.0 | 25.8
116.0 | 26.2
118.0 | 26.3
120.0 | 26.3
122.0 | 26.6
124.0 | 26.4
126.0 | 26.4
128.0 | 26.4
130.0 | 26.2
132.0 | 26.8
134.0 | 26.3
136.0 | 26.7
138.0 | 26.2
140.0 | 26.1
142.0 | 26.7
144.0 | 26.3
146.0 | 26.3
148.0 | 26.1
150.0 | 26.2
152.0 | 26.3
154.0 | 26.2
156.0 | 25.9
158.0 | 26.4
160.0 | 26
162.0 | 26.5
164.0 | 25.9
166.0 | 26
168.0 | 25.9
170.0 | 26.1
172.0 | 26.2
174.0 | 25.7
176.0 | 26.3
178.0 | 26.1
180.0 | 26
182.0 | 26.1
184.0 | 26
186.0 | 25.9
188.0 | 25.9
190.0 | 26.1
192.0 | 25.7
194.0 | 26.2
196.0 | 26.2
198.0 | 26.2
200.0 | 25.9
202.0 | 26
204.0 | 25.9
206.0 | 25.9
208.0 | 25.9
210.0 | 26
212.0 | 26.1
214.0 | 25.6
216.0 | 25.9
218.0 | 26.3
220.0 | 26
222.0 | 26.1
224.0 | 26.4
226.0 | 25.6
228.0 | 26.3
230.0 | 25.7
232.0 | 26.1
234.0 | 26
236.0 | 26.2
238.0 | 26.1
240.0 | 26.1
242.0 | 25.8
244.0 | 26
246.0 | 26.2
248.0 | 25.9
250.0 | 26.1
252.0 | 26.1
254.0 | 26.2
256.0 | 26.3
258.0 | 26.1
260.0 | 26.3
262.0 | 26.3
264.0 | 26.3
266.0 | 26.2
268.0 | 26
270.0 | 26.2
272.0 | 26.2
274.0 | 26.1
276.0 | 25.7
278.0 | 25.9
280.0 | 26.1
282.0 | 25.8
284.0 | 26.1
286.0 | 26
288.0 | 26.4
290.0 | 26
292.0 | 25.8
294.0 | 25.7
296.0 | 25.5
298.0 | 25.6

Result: -17.4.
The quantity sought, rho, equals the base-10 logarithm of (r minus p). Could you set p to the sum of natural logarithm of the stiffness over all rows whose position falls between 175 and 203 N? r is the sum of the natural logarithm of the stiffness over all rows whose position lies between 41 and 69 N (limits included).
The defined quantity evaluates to -0.85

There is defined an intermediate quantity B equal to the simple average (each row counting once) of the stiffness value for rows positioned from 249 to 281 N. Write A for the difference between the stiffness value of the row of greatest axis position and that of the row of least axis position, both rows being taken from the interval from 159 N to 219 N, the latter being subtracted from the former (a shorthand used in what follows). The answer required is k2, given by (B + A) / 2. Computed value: 13.2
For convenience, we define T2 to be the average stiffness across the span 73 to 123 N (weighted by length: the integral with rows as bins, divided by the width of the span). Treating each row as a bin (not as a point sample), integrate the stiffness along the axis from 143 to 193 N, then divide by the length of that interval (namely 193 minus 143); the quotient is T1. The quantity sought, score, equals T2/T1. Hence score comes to 0.91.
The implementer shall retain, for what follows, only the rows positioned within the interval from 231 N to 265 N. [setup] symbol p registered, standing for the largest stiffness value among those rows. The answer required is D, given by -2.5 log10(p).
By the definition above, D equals -3.55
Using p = 26.3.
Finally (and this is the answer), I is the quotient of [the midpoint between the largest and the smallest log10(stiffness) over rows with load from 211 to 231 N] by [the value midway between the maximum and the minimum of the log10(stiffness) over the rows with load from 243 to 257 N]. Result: 1.00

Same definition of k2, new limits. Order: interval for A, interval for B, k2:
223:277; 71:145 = 11.9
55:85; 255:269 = 13.2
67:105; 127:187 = 6.4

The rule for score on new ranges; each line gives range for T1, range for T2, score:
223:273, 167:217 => 1.00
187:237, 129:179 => 1.01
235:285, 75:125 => 0.91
